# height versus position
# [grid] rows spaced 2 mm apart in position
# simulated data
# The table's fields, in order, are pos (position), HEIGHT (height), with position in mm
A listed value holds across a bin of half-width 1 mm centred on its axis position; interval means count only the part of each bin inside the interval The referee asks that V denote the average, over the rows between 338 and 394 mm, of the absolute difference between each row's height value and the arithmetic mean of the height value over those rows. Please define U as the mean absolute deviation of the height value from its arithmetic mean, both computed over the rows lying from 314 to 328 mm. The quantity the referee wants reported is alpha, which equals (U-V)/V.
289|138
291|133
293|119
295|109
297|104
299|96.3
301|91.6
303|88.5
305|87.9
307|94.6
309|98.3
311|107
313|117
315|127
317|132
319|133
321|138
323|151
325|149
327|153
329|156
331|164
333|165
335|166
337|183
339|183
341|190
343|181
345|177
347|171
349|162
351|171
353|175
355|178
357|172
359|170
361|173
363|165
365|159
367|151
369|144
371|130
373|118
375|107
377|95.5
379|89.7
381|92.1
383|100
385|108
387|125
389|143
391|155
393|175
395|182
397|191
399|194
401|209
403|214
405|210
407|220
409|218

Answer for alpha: -0.67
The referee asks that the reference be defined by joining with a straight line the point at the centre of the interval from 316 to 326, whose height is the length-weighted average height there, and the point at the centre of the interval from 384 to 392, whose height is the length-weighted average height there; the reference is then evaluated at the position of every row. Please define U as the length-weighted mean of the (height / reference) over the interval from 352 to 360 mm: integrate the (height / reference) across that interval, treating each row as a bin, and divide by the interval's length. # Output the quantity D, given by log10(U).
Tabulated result 0.105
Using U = 1.27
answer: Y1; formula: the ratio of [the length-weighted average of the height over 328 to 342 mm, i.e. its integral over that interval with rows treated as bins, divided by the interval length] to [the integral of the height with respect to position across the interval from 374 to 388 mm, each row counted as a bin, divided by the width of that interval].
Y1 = 1.68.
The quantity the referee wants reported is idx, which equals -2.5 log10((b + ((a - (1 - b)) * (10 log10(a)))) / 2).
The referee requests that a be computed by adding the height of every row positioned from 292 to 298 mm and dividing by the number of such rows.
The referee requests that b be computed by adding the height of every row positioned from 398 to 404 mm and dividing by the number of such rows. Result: -8.80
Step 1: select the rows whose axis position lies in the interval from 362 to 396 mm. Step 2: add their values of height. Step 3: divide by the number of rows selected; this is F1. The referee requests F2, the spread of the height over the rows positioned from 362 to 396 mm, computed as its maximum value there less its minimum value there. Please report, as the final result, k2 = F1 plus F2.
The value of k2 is 224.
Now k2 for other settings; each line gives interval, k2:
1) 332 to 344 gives 203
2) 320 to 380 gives 257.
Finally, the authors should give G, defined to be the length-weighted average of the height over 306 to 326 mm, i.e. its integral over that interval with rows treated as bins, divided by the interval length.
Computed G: 125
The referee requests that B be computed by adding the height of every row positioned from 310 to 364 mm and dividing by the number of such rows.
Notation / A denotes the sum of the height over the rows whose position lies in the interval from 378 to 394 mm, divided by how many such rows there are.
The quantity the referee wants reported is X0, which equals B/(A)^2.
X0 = 0.010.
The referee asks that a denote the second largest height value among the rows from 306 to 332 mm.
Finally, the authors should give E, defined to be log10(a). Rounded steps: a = 156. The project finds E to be 2.19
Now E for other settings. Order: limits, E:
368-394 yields 2.19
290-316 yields 2.10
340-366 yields 2.26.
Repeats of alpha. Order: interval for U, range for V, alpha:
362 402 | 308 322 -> 1.52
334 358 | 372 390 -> -0.53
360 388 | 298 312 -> 3.98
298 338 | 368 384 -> 0.65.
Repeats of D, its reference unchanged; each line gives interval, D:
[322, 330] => 0.036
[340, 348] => 0.115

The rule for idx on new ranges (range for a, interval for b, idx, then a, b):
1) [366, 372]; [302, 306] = -8.50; 142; 88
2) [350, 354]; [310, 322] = -8.83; 173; 126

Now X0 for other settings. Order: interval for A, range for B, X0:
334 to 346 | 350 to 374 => 0.005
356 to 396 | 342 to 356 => 0.009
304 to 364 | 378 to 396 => 0.006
